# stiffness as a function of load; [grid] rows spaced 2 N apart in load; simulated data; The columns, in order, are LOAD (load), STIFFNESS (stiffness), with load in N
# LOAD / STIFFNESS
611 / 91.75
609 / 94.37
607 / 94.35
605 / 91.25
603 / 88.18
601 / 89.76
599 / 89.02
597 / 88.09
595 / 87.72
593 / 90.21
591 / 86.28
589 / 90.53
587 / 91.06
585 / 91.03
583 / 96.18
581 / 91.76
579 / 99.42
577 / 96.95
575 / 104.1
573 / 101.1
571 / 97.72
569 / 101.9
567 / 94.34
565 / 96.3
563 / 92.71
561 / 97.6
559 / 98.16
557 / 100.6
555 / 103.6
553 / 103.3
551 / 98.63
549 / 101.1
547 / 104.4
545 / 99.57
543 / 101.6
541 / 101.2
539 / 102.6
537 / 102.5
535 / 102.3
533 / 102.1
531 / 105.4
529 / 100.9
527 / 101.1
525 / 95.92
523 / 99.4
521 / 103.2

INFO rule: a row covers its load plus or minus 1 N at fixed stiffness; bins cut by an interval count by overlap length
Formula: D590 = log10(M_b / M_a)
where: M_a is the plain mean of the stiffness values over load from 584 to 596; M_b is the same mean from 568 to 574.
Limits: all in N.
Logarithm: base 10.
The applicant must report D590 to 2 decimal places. 0.05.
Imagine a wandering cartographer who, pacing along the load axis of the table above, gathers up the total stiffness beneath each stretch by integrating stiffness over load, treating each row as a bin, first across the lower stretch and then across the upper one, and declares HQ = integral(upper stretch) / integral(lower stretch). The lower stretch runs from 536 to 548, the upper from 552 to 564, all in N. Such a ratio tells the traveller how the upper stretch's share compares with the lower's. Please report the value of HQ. 1.0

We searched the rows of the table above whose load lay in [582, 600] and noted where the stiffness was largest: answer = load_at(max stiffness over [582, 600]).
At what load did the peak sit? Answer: 583 N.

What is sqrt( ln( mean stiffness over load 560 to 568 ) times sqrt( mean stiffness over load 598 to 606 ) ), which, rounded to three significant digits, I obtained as 6.57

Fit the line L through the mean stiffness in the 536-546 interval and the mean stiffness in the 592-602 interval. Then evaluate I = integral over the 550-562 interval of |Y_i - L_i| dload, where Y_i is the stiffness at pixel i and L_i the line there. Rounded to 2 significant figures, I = 29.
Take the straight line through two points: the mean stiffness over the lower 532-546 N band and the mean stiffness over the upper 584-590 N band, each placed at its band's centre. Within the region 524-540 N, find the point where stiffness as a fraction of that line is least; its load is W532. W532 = 525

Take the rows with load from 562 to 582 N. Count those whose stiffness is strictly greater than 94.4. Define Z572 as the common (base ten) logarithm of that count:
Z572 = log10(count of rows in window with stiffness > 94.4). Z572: 0.85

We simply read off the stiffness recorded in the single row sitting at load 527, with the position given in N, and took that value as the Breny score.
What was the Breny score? 101.1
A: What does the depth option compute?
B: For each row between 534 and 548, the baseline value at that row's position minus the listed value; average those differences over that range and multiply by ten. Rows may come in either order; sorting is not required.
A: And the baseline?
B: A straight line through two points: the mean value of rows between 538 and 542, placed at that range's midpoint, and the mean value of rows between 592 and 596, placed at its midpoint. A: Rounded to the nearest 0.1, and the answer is -3.6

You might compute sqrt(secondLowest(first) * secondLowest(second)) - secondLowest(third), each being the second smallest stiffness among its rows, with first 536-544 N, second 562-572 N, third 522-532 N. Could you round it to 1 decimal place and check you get -1.5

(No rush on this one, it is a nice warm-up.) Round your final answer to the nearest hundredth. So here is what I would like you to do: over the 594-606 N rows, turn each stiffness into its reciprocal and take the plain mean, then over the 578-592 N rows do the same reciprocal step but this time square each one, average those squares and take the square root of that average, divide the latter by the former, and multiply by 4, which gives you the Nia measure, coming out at 3.87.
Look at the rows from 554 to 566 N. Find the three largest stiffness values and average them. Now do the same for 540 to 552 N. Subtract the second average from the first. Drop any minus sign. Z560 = 1.6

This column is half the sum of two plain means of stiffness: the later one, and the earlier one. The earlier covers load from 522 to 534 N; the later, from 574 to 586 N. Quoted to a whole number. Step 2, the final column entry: 99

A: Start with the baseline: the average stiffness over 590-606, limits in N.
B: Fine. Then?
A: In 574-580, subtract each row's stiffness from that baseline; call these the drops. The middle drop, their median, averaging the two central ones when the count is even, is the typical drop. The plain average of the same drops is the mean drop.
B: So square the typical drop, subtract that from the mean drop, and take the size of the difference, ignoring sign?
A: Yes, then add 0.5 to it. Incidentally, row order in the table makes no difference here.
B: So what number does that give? 124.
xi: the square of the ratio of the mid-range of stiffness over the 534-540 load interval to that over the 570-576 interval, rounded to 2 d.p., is 1.03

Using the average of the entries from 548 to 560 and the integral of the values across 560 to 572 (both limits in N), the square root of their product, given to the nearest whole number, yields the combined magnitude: 342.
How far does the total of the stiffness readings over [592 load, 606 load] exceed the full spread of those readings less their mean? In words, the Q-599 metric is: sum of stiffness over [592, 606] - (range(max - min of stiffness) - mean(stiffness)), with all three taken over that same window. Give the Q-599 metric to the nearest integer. 710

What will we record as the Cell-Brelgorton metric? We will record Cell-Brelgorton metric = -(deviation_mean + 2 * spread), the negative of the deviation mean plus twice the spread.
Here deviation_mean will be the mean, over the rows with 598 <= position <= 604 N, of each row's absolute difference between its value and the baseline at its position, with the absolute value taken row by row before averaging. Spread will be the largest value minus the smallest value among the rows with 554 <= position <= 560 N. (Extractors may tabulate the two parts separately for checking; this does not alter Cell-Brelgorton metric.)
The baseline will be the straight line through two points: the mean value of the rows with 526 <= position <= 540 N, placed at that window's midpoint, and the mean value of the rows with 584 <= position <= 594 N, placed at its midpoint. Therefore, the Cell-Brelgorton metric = -12.7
